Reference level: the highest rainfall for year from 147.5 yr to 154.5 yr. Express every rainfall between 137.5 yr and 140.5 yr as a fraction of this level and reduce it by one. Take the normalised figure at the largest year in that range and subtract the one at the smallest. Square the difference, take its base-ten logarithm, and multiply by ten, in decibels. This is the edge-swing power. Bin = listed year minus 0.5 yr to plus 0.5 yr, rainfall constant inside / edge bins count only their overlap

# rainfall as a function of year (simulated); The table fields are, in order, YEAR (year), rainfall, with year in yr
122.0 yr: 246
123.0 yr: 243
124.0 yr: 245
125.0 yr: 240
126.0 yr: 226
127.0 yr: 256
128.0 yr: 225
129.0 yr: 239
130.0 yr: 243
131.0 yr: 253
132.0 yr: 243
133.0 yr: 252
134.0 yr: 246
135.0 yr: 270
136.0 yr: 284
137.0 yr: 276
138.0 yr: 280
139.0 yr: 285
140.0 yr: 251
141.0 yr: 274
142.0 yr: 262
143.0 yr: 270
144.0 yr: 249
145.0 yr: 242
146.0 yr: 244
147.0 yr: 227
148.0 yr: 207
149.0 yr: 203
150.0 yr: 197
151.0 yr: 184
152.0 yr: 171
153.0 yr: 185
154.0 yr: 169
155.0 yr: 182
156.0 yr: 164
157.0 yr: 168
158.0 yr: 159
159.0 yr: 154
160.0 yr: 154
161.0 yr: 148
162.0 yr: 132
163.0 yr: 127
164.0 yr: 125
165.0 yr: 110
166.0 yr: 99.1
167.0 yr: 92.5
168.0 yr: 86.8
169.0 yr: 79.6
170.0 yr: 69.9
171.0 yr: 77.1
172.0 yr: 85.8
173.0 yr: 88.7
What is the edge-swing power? -17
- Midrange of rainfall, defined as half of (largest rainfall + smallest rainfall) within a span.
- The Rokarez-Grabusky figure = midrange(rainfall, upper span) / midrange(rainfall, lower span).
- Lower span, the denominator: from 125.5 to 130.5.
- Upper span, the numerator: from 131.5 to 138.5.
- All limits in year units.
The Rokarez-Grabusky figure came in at 1.1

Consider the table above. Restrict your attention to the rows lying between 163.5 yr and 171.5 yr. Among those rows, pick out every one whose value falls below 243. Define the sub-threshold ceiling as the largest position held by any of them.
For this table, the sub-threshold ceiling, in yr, 171.0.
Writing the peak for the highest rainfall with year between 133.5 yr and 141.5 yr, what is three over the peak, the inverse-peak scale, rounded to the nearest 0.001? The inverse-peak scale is 0.011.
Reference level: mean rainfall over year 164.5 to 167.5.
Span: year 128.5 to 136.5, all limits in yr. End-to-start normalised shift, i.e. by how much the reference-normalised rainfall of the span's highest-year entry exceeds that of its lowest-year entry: 0.4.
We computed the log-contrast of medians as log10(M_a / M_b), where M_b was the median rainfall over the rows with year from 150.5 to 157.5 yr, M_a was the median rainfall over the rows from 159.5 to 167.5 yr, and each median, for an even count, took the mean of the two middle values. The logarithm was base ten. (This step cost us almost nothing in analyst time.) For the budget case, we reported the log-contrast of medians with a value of -0.13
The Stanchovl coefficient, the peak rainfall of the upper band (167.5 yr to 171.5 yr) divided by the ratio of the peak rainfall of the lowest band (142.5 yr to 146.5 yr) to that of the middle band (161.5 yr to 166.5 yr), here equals 42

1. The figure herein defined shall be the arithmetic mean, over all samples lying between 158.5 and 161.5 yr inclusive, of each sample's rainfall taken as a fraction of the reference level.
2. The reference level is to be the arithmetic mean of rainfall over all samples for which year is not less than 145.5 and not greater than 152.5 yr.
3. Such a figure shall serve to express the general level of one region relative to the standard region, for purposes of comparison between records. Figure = 0.74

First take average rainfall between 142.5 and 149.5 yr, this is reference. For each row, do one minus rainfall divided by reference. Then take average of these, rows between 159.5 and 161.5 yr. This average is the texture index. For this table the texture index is 0.36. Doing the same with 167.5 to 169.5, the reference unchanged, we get 0.65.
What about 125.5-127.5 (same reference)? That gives -0.03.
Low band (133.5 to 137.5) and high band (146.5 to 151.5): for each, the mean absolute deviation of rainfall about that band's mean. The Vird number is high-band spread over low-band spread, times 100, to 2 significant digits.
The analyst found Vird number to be 93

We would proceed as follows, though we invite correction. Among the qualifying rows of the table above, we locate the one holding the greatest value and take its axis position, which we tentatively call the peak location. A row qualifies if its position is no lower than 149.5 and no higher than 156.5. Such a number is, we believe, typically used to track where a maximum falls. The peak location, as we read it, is 150.0 yr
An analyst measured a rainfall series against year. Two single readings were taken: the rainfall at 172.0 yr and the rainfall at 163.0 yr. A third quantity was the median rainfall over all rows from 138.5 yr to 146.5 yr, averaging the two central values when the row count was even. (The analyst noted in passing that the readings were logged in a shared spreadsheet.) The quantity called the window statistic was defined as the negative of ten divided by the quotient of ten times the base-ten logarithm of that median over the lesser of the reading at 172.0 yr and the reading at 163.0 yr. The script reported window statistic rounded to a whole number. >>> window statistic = -36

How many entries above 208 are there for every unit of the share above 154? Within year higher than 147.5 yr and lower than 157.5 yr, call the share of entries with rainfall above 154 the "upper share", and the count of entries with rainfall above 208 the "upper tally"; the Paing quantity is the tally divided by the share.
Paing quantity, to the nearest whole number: 0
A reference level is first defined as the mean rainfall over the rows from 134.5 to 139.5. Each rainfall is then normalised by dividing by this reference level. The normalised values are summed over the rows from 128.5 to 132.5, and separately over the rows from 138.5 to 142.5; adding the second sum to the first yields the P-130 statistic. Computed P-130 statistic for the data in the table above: 7.3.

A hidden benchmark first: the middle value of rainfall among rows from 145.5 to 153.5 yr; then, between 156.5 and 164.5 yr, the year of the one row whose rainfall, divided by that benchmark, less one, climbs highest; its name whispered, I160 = 157.0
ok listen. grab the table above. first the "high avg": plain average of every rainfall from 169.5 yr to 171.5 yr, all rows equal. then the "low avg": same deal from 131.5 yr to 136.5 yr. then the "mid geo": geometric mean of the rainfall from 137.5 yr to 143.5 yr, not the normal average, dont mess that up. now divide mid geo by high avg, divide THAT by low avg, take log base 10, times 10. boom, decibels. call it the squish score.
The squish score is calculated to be -18.48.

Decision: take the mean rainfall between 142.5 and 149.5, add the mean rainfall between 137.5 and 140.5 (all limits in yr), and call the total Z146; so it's 507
